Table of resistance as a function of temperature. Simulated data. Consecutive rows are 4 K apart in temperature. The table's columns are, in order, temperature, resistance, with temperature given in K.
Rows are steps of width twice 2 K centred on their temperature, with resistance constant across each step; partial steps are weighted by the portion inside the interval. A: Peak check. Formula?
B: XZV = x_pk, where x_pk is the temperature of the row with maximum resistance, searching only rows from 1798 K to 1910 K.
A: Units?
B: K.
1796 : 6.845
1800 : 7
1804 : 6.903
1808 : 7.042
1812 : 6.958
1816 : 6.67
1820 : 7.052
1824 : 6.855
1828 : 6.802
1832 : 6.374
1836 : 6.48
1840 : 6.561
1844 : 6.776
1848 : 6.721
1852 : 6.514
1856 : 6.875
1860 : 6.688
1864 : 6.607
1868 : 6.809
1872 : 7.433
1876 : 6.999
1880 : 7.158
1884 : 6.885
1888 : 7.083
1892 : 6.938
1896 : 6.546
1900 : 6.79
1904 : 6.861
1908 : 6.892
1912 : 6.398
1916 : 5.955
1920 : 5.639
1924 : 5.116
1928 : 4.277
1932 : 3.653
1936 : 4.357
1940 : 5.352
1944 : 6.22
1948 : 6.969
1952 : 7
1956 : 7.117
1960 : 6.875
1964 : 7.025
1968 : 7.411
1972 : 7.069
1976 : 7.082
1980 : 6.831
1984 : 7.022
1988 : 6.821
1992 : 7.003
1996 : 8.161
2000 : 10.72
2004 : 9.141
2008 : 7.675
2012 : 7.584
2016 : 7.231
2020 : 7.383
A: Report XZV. 1872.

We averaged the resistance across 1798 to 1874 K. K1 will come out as 6.80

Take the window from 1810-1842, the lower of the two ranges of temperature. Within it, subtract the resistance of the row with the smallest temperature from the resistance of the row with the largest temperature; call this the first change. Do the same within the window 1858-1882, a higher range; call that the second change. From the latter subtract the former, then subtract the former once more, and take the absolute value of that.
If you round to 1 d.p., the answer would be 1.3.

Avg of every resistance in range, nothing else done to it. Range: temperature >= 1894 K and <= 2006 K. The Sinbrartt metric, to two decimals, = 6.65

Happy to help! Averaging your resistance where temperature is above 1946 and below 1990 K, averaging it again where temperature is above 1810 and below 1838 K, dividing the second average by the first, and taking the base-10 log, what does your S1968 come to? -0.02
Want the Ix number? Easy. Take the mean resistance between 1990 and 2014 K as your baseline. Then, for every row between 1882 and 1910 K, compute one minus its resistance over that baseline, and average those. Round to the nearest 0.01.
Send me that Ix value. 0.18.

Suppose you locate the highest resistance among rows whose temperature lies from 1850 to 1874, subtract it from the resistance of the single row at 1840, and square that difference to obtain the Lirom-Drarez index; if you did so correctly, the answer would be 0.76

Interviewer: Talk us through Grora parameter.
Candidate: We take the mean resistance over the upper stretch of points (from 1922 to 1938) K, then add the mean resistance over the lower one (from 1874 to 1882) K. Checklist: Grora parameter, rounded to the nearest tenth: 11.4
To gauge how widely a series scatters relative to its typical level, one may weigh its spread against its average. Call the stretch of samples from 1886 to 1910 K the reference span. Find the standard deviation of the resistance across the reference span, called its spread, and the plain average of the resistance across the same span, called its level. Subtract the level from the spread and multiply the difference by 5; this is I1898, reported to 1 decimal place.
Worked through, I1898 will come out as -33.4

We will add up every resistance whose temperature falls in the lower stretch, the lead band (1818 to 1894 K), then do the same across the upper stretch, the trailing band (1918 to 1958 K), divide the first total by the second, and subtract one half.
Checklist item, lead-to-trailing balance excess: 1.8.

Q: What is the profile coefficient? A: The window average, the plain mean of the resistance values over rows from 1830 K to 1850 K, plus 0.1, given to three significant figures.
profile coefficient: 6.68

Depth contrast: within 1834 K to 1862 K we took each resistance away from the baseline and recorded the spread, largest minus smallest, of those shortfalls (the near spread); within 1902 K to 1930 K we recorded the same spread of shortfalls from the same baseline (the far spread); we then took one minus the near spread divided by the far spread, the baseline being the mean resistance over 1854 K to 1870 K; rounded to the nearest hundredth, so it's 0.85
